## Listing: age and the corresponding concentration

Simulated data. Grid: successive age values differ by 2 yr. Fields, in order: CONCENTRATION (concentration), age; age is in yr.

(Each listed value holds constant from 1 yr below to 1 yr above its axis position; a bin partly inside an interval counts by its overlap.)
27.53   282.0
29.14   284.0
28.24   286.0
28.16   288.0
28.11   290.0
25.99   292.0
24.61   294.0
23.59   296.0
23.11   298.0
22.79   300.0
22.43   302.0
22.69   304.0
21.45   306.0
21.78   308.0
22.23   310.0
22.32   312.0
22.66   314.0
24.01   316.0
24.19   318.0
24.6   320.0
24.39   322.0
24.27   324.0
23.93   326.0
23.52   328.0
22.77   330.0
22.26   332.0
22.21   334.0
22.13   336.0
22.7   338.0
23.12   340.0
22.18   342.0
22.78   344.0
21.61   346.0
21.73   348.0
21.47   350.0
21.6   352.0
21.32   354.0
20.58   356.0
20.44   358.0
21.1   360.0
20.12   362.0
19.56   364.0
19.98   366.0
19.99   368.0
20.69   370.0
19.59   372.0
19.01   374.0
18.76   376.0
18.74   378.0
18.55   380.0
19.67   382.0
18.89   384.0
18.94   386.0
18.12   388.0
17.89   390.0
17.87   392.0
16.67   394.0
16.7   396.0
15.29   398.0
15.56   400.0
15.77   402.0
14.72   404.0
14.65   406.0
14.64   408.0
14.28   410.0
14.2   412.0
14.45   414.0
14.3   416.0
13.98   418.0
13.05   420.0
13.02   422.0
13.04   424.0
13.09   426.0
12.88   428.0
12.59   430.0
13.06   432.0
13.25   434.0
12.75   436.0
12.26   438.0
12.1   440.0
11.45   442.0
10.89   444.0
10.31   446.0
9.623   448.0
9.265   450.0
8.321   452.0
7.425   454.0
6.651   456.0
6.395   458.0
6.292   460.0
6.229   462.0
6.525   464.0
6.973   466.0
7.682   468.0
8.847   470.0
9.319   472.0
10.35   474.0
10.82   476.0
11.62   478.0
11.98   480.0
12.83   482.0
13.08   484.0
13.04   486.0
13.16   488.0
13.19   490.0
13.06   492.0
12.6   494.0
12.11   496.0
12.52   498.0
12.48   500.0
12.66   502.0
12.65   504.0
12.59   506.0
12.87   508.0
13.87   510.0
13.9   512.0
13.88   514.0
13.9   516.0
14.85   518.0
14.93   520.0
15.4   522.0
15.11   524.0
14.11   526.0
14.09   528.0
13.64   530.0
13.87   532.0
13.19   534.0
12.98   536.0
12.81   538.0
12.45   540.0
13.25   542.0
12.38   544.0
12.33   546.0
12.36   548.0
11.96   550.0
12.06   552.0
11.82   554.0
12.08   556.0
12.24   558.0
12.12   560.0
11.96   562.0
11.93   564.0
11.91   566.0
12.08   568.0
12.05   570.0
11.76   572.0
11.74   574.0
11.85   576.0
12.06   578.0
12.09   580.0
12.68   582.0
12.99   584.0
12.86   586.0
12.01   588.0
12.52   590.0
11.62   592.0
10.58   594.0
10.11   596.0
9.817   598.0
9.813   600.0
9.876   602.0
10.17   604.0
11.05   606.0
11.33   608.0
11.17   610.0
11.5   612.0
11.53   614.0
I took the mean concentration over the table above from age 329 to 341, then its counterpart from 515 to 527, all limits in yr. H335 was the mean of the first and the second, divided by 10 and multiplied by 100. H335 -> 186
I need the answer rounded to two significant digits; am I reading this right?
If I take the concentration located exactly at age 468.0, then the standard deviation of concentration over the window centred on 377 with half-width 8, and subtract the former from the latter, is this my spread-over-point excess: -7.0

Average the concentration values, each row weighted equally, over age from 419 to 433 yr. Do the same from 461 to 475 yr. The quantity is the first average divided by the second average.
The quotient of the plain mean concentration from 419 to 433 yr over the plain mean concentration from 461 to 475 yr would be 1.6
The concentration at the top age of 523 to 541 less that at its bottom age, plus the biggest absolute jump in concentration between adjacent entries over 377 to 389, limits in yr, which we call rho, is -1.5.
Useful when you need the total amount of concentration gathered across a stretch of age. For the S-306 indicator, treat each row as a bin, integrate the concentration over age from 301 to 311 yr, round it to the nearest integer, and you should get 221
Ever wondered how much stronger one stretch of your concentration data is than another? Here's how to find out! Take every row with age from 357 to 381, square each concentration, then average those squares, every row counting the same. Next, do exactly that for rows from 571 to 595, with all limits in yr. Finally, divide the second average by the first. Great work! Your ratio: 0.37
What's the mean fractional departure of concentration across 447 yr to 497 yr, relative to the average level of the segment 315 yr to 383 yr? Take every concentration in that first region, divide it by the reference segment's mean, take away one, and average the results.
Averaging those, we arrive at -0.54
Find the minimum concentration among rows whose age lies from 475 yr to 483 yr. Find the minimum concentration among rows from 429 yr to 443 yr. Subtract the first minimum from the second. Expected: 1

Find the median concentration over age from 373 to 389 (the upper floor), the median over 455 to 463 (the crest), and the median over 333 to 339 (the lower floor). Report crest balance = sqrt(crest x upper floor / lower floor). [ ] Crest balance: 2.3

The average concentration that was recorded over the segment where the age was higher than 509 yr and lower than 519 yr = 14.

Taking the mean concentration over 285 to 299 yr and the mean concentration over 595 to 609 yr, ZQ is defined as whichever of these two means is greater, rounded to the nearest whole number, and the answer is 26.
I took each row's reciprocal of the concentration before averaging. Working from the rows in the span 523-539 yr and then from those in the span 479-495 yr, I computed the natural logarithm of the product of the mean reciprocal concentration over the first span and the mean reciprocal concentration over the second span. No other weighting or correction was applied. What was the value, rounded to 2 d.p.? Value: -5.17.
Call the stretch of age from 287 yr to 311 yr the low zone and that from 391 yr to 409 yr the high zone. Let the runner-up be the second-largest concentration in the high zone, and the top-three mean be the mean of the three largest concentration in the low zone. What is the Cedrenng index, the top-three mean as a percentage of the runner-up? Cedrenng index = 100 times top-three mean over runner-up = 164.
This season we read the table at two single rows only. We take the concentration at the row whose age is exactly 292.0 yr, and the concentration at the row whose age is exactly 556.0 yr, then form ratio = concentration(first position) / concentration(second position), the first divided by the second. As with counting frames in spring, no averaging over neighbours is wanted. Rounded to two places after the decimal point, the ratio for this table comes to 2.15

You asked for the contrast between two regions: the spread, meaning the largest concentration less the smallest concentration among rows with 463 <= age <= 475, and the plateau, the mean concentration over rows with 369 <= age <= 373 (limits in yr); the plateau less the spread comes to 16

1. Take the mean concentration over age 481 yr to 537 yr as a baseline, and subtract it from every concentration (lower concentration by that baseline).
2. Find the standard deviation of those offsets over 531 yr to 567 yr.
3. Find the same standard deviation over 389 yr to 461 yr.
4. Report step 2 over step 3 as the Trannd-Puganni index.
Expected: 0.2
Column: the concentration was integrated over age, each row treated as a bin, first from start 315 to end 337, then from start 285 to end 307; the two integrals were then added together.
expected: 1059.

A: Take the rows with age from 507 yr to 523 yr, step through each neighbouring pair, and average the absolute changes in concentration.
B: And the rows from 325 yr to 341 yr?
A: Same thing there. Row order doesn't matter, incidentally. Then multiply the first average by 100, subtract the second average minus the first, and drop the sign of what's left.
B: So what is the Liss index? 37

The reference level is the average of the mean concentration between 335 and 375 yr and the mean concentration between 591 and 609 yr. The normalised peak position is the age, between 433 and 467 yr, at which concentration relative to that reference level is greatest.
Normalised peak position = 434.0 yr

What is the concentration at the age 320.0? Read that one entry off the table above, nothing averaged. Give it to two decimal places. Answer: 24.60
